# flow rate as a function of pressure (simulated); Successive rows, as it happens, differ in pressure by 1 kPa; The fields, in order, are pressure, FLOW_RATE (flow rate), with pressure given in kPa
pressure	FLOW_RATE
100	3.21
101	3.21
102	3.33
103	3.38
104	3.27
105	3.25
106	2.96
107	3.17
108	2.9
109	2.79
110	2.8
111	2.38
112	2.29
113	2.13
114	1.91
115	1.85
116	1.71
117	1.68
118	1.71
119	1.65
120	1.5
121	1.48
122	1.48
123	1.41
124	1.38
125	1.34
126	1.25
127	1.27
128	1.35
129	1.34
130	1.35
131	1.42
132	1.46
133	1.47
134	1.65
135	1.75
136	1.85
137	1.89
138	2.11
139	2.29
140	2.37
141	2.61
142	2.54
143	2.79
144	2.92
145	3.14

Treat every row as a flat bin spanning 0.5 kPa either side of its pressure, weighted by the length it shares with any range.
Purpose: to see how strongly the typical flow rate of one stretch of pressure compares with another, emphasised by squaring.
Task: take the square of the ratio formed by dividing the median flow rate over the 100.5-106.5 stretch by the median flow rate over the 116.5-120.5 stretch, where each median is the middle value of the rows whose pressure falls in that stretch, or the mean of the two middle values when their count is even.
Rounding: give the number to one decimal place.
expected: 3.8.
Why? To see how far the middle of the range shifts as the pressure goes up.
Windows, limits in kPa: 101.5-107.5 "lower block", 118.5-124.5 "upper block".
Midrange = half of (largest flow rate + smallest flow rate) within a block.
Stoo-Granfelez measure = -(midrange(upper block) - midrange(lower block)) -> 1.7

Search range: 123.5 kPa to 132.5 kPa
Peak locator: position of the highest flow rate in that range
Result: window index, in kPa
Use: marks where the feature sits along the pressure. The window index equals 132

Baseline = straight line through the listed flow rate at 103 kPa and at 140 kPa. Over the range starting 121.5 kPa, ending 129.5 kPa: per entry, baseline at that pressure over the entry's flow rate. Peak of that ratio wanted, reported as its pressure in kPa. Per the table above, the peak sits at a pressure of 126 kPa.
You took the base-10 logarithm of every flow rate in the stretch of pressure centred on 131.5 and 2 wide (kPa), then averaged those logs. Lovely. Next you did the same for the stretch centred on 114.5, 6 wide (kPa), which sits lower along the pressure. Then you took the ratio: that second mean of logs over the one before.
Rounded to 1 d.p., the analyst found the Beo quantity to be 1.8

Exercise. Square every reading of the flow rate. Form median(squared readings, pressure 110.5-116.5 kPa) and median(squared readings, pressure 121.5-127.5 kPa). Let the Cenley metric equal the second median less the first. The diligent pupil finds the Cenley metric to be -2.2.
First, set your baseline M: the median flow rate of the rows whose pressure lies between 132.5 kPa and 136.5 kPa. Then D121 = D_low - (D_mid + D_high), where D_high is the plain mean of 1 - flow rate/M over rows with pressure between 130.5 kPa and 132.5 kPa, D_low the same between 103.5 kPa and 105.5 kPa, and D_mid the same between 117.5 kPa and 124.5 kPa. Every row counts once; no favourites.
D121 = -1.18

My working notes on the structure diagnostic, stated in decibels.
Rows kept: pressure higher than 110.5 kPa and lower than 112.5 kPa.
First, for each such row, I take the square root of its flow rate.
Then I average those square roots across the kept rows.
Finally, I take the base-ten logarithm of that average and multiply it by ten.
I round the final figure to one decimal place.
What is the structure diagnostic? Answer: 1.8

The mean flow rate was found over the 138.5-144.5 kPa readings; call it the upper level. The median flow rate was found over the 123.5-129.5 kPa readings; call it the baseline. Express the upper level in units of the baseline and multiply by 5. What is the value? 9.7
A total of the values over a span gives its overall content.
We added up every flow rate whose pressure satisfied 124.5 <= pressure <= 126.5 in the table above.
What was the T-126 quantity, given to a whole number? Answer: 3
